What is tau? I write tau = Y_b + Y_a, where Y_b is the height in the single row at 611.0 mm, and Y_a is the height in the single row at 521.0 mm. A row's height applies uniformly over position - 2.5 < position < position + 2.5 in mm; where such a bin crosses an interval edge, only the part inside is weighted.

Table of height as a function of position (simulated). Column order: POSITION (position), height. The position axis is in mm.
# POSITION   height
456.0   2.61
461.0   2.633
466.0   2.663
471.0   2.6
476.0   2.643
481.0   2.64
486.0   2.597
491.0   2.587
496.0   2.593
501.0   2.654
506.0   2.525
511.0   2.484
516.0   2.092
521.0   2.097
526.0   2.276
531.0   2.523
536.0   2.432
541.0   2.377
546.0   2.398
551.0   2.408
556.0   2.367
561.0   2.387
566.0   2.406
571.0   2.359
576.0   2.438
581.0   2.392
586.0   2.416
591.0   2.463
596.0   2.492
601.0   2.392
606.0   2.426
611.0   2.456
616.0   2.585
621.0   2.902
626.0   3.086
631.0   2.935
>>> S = 4.55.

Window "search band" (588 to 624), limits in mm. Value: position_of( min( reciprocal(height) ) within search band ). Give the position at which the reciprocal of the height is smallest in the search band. 621.0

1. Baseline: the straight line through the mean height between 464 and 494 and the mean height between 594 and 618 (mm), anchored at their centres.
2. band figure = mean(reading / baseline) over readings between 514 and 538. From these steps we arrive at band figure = 0.891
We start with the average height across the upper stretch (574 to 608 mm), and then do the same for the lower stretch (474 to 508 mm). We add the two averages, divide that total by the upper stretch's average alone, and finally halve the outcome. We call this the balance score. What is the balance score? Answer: 1.04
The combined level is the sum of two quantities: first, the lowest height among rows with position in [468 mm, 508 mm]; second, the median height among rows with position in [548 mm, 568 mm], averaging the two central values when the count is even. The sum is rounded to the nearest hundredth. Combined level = 4.92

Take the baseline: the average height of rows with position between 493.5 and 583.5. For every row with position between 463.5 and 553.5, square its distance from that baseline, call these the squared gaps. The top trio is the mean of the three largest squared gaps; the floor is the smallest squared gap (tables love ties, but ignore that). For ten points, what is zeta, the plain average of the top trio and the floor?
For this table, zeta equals 0.043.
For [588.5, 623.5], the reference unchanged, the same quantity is 0.049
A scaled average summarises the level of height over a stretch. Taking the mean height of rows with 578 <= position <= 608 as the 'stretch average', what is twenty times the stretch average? 48.6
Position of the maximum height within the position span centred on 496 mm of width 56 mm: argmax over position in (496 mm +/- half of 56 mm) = 501.0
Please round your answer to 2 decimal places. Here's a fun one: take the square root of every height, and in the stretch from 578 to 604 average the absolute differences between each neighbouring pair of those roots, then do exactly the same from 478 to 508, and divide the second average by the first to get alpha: 0.96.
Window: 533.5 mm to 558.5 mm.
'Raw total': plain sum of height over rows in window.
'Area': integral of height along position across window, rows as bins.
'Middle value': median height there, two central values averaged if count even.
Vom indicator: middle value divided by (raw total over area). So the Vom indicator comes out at 12.0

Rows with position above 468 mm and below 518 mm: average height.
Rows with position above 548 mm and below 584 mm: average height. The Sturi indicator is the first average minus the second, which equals 0.15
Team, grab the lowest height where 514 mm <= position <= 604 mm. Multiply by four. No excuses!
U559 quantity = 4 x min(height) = 8.4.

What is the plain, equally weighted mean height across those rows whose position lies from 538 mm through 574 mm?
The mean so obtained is 2.39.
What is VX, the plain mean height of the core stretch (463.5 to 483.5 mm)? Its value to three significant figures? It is 2.64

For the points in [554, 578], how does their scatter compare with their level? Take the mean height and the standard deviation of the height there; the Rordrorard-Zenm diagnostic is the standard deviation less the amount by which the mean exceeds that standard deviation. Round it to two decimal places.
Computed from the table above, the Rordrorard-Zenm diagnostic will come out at -2.33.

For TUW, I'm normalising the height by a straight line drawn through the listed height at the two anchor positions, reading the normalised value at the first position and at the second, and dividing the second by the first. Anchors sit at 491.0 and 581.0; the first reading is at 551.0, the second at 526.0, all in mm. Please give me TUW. 0.92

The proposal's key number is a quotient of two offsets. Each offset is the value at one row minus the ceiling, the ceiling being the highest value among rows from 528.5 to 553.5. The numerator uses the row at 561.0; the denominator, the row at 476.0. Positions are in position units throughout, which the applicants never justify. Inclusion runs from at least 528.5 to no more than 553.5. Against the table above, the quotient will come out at -1.1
